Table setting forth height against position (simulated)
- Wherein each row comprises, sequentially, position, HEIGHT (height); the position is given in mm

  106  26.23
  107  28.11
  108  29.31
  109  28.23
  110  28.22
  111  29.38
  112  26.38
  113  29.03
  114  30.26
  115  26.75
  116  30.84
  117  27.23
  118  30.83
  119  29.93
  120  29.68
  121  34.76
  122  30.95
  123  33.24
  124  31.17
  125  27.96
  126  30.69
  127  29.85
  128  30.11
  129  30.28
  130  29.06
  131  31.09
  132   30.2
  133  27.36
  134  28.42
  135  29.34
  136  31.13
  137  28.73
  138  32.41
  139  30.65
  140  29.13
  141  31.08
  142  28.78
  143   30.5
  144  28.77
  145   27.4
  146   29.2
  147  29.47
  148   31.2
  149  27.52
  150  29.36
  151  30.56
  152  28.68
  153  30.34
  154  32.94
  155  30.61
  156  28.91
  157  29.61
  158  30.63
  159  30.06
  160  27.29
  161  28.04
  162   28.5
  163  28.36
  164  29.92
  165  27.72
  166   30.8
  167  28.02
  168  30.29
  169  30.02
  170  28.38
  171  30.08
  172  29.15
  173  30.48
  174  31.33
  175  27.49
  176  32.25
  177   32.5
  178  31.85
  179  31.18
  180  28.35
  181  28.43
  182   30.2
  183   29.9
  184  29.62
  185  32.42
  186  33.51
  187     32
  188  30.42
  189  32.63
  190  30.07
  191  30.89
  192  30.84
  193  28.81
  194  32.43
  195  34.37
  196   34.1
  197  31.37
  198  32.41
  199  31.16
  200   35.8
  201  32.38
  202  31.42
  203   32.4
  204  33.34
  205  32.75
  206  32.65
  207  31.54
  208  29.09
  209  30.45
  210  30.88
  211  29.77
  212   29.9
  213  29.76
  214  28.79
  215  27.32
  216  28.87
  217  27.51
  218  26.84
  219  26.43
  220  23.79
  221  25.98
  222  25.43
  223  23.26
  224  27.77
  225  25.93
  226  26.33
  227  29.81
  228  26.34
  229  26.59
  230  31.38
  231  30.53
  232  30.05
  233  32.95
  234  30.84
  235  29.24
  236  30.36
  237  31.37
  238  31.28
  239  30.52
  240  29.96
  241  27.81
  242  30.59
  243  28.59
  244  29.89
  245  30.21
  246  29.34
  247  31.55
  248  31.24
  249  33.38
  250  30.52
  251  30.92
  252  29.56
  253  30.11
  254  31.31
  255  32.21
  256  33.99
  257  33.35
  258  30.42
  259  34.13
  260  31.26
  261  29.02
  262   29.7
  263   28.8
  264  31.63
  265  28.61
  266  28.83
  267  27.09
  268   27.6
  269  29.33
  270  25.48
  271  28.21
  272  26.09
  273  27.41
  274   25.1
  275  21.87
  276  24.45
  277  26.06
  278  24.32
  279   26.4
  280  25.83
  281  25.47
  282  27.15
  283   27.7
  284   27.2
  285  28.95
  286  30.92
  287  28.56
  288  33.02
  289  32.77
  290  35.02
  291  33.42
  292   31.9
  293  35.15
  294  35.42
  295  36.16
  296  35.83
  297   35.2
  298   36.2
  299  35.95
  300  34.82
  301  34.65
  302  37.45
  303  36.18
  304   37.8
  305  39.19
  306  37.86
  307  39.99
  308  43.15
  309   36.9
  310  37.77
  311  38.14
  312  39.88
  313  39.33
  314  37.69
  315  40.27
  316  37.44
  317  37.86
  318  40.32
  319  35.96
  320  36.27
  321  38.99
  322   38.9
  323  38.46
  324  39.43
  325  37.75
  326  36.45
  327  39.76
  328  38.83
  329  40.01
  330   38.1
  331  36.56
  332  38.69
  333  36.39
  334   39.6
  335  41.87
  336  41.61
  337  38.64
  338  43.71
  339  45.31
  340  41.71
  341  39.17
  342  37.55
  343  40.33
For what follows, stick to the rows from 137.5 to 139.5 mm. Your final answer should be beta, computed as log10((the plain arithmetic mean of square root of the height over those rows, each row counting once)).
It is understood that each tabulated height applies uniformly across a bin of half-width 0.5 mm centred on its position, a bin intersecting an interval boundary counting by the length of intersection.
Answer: 0.749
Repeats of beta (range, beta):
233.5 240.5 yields 0.742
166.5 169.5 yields 0.734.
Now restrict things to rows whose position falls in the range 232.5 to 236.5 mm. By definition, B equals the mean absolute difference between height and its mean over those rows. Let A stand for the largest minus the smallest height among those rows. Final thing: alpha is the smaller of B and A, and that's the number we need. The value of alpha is 1.05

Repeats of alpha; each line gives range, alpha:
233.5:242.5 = 0.81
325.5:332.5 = 1.12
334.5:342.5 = 2.06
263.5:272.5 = 1.36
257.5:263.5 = 1.43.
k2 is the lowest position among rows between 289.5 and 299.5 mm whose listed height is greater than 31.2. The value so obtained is 290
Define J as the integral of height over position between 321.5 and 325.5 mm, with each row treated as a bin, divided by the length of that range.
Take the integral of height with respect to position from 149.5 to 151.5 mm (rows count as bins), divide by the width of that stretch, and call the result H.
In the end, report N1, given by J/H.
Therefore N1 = 1.29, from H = 30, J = 39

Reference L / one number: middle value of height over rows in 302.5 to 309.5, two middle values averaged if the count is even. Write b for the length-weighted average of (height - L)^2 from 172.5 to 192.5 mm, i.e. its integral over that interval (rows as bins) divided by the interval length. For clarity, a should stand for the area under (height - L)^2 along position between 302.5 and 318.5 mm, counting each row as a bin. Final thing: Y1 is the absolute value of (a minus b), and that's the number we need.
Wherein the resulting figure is 4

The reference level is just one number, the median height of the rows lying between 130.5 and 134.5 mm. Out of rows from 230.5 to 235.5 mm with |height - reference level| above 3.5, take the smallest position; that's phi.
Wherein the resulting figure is 233 mm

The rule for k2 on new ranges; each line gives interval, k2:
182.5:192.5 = 185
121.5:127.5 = 123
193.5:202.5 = 194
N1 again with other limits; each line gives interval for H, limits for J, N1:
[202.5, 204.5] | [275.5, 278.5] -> 0.76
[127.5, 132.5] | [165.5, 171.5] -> 0.98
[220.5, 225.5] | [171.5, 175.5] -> 1.15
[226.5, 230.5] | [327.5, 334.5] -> 1.34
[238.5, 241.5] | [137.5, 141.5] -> 1.05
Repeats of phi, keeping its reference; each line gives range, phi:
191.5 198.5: 195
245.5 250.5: 249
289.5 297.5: 290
